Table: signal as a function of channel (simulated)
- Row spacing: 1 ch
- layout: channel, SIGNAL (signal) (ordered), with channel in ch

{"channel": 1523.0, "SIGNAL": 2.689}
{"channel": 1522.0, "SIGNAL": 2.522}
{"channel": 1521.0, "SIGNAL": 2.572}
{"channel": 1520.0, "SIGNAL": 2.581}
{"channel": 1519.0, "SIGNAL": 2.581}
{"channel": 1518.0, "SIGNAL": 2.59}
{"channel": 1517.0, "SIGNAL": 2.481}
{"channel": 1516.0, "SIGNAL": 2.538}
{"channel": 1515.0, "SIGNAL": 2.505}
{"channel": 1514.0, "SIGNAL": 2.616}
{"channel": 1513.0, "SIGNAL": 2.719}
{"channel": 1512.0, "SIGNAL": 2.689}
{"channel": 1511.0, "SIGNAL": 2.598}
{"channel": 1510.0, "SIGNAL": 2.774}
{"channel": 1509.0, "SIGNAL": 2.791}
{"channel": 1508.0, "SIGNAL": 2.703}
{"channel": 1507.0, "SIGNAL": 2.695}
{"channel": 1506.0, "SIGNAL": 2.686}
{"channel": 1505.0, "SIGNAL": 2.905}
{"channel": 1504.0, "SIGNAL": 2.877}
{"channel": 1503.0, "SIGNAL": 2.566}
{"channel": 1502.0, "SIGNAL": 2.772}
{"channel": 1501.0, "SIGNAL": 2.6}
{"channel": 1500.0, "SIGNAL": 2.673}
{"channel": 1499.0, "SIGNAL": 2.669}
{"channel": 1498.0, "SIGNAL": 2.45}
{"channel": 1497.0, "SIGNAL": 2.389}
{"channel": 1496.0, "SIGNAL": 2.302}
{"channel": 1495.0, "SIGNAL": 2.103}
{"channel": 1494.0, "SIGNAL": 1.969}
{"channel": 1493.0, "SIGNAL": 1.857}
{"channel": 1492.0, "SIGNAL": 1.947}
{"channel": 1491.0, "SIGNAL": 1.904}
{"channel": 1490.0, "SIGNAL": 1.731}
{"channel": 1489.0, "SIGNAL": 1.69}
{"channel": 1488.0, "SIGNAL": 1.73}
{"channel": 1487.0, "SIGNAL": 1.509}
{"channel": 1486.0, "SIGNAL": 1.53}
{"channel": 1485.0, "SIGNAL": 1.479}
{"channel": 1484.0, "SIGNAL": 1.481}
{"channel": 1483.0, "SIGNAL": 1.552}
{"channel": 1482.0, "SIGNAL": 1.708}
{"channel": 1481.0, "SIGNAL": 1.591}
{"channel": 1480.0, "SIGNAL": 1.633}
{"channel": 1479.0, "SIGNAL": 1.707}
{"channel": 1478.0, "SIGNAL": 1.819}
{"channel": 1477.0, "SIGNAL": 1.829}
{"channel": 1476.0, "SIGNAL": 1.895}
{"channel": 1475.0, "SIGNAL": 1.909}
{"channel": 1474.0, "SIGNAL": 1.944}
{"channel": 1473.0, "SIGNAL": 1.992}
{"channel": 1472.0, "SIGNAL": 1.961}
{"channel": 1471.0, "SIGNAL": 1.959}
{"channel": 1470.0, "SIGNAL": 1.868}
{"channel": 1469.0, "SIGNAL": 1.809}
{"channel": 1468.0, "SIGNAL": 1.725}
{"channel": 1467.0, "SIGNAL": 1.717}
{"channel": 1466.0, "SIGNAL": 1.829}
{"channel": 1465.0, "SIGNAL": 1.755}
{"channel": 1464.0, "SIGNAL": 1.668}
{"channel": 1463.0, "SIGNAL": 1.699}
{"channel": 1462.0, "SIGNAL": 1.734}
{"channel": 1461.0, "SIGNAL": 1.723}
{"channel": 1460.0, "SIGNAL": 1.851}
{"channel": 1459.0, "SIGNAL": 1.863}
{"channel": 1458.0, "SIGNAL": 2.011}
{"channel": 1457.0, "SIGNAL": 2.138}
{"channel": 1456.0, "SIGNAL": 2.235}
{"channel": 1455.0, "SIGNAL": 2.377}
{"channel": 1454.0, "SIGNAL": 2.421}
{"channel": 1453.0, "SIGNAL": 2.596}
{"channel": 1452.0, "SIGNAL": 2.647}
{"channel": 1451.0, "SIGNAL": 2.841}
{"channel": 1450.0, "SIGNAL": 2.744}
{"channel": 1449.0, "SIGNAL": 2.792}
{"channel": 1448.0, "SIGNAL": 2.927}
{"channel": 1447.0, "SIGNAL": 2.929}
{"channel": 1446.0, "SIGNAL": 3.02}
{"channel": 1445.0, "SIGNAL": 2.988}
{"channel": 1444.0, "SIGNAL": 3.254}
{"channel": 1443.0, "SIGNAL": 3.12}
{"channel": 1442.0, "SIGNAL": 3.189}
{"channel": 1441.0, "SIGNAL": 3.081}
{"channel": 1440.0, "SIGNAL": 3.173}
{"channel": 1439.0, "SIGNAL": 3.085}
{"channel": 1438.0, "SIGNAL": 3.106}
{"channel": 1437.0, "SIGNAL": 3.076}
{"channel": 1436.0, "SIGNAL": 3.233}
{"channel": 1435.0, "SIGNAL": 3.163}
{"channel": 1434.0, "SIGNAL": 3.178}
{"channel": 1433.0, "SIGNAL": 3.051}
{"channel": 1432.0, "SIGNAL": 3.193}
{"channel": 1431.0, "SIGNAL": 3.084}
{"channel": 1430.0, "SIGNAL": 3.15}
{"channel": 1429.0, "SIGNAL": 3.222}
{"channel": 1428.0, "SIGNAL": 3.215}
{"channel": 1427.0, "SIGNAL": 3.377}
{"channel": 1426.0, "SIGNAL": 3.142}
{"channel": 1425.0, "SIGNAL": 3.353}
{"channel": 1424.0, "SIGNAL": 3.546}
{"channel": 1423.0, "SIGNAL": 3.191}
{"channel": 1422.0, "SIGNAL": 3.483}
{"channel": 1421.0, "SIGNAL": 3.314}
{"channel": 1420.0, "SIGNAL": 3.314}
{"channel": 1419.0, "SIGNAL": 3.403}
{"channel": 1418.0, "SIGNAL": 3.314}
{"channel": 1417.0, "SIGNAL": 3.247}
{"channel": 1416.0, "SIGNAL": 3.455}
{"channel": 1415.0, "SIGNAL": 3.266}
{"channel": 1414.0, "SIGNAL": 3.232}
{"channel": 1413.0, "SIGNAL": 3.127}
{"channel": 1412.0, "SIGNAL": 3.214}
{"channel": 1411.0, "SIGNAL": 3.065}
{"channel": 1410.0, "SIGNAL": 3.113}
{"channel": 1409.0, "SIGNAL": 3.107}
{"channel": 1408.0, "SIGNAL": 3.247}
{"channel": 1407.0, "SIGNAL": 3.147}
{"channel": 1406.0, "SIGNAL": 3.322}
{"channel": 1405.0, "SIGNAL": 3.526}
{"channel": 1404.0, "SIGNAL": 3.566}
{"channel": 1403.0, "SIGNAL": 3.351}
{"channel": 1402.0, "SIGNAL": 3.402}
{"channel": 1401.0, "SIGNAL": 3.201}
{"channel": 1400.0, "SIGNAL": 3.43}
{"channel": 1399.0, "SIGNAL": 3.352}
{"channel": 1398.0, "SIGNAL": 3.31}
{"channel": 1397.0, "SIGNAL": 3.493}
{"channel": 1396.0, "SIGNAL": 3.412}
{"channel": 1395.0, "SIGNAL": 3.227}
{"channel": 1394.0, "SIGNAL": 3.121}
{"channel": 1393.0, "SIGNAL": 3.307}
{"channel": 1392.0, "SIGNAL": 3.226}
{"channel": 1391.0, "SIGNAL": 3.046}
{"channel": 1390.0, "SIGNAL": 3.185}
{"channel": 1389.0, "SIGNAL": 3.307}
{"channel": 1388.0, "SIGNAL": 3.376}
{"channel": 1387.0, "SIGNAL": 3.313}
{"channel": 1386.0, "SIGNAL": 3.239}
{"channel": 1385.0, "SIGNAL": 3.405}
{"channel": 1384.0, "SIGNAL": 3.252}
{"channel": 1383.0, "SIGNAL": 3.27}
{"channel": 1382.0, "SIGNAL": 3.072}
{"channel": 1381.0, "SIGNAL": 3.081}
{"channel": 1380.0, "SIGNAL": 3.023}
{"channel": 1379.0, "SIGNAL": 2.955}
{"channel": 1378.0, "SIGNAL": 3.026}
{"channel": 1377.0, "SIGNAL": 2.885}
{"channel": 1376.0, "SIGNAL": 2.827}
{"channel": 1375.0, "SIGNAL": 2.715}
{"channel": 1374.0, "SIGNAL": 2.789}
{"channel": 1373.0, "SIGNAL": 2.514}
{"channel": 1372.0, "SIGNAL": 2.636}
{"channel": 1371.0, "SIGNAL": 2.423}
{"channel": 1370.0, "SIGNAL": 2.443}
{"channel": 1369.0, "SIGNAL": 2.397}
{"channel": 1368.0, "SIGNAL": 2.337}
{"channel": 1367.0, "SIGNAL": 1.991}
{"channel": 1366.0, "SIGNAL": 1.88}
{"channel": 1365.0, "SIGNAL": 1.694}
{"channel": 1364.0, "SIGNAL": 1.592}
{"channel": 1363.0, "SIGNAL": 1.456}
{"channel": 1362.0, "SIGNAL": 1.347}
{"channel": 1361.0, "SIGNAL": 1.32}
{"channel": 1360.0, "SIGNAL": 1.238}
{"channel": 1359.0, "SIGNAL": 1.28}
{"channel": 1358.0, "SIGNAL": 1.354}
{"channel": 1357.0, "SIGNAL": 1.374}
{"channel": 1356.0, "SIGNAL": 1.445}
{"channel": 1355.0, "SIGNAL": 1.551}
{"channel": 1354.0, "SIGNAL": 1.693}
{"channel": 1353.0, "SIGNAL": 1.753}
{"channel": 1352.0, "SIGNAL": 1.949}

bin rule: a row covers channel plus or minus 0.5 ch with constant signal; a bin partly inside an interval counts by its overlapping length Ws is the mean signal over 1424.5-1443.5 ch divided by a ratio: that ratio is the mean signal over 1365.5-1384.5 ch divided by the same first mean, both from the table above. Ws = 3.7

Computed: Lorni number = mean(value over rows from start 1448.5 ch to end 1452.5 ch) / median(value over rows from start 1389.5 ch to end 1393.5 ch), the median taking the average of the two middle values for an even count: 0.86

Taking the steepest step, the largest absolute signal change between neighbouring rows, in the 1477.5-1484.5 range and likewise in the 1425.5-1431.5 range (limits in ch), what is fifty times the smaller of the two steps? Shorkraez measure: 7.8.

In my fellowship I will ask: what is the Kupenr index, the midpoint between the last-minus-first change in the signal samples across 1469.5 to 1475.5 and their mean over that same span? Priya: 1.0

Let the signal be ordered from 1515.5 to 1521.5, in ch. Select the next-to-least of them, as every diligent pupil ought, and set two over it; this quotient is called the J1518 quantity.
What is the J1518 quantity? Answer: 0.79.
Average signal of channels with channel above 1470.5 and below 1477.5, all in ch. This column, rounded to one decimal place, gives 1.9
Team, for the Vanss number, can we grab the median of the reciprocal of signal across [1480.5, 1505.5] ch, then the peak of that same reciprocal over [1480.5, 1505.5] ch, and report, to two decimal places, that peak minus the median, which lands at 0.16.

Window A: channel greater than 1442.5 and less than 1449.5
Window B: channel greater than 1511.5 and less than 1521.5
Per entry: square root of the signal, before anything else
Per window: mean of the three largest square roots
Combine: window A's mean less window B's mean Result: 0.13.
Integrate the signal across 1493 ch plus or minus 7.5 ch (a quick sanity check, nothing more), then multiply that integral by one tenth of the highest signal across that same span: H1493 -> 8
